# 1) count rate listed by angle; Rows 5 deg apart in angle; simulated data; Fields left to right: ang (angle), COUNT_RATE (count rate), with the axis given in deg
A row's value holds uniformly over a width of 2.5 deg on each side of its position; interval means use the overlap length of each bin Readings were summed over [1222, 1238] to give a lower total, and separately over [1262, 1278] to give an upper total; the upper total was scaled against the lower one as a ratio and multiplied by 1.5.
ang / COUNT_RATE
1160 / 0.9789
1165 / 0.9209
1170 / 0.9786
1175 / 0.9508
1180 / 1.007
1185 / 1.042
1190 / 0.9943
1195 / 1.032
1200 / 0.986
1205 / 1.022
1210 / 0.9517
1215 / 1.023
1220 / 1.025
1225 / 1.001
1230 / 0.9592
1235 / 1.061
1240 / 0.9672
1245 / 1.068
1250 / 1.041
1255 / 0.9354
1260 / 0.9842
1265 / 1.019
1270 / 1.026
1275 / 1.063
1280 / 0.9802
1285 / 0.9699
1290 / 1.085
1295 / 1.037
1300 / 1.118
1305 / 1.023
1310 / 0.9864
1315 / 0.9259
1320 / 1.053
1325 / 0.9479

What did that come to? 1.543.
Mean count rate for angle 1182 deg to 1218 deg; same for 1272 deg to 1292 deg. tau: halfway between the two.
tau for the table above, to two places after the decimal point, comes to 1.02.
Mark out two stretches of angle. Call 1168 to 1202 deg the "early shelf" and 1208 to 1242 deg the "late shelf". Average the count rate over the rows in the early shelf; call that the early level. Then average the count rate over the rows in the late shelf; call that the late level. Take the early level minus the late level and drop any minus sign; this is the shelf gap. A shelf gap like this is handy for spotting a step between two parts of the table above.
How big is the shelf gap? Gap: 0.000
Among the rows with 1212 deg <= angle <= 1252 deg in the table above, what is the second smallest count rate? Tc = 0.9672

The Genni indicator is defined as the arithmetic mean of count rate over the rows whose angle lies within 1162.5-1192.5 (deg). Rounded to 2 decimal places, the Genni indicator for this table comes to 0.98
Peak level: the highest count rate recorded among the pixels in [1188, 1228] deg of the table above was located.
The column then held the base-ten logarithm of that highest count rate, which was 0.014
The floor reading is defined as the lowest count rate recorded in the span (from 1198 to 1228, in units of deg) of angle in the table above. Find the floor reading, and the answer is 0.9517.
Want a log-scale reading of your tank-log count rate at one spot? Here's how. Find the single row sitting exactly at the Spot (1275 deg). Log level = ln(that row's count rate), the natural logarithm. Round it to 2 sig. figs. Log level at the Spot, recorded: 0.061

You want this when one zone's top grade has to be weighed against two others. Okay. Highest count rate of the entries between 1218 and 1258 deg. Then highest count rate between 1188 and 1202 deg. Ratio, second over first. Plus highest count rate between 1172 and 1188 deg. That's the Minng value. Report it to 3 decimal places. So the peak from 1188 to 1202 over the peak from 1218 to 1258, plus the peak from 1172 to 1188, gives 2.008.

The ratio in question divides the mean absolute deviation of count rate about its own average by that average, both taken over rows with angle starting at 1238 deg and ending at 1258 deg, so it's 0.051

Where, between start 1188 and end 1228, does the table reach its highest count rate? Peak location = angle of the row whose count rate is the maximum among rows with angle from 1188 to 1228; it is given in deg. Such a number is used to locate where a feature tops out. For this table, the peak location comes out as 1195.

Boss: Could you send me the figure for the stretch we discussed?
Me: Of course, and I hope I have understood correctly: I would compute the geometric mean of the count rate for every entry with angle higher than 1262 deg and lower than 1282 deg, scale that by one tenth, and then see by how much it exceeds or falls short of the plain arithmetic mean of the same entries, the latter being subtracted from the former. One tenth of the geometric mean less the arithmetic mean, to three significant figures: -0.920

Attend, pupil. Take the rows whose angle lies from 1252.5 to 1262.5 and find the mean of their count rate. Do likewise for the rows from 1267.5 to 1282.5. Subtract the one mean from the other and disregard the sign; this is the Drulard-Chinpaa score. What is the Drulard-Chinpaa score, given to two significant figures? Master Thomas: 0.063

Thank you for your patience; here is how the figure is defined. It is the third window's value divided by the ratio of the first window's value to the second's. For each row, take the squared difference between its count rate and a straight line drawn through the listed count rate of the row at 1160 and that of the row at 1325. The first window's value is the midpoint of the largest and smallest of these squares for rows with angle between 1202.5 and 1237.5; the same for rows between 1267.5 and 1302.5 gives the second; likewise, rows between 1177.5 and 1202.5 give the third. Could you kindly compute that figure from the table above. 0.007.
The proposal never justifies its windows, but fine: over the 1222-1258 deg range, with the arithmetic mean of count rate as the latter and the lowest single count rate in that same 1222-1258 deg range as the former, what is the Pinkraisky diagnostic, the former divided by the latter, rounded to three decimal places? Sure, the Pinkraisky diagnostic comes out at 0.931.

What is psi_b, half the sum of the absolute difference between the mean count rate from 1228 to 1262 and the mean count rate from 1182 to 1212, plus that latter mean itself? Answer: 0.504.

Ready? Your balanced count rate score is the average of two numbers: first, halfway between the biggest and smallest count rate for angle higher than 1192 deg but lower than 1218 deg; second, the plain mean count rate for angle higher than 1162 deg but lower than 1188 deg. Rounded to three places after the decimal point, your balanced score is 0.986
